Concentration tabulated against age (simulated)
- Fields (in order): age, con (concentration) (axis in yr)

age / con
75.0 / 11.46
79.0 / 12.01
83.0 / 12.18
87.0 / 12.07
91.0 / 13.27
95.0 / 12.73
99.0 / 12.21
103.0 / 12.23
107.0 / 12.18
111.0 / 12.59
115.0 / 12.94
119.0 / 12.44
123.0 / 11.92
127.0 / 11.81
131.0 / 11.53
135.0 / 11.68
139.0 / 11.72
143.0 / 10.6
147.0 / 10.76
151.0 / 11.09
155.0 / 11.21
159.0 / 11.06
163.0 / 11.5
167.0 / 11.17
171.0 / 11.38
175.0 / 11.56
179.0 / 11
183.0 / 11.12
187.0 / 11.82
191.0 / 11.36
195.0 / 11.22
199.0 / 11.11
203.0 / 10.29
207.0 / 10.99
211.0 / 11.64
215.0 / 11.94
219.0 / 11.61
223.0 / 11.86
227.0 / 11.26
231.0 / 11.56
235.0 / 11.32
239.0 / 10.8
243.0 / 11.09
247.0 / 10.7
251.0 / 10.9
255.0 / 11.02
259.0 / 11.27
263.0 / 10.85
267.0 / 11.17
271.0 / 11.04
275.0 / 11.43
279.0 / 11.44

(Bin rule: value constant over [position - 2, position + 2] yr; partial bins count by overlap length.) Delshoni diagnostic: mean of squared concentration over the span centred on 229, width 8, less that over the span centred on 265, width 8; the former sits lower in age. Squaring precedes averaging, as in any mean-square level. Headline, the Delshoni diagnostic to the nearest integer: 9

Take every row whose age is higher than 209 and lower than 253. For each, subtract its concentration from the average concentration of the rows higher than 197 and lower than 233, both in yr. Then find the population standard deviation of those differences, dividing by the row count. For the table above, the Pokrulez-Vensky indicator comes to 0.405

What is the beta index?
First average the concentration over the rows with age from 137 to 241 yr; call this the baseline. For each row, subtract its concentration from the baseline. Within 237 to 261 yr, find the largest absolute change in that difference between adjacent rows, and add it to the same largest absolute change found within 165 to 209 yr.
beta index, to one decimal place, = 1.2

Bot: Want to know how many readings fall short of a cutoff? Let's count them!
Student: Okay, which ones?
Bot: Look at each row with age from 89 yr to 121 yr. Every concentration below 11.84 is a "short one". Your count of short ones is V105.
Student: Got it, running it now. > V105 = 0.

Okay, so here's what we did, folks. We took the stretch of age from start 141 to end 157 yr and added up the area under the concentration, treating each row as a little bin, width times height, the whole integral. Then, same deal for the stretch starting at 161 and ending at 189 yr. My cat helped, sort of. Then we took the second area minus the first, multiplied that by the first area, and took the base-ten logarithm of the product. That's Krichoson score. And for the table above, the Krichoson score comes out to 4.40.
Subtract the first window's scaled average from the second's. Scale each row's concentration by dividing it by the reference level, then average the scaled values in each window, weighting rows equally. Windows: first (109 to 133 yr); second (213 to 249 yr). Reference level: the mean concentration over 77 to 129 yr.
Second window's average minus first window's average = -0.069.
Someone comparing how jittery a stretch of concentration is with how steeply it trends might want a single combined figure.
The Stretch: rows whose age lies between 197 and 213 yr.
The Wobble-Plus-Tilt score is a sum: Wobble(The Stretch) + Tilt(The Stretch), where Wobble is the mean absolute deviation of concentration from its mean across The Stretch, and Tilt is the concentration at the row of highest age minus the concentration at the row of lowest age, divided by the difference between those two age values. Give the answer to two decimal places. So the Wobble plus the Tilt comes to 0.41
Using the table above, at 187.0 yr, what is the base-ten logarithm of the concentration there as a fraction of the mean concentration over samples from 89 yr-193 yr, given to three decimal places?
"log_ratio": 0.003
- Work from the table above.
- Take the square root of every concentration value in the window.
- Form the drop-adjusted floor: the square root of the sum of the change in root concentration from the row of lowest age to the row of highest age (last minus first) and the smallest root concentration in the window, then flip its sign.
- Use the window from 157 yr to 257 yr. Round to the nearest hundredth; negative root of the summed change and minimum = -1.79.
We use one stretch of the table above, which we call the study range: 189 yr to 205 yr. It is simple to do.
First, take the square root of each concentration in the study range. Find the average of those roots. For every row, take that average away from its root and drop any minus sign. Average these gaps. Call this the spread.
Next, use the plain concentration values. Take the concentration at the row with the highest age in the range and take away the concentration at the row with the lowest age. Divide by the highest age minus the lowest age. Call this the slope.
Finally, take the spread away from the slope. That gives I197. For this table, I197 -0.14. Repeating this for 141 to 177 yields -0.01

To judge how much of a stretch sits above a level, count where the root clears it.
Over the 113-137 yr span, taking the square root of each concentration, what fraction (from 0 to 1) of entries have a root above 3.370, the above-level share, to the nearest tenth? 1.0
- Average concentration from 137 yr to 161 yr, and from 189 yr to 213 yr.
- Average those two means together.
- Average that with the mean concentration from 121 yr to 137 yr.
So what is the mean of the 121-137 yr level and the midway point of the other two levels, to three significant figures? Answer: 11.4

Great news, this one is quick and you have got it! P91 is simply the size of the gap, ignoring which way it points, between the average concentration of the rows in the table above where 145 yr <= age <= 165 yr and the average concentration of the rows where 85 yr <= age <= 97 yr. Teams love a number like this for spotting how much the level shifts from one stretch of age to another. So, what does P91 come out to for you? 1.6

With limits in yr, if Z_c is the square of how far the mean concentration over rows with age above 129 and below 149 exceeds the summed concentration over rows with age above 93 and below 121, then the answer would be 5785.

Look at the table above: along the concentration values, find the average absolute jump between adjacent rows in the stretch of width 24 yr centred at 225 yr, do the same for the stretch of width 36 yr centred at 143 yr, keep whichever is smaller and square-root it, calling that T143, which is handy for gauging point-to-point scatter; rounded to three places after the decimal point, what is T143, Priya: 0.542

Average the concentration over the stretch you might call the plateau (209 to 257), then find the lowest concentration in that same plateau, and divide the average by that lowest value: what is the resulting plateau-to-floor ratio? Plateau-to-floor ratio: 1.06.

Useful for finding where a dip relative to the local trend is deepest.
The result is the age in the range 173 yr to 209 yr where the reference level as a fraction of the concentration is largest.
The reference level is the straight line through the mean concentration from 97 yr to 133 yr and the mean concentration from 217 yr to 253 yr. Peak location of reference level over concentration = 203.0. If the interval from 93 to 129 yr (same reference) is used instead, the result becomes 127.0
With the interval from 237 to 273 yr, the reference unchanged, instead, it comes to 247.0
